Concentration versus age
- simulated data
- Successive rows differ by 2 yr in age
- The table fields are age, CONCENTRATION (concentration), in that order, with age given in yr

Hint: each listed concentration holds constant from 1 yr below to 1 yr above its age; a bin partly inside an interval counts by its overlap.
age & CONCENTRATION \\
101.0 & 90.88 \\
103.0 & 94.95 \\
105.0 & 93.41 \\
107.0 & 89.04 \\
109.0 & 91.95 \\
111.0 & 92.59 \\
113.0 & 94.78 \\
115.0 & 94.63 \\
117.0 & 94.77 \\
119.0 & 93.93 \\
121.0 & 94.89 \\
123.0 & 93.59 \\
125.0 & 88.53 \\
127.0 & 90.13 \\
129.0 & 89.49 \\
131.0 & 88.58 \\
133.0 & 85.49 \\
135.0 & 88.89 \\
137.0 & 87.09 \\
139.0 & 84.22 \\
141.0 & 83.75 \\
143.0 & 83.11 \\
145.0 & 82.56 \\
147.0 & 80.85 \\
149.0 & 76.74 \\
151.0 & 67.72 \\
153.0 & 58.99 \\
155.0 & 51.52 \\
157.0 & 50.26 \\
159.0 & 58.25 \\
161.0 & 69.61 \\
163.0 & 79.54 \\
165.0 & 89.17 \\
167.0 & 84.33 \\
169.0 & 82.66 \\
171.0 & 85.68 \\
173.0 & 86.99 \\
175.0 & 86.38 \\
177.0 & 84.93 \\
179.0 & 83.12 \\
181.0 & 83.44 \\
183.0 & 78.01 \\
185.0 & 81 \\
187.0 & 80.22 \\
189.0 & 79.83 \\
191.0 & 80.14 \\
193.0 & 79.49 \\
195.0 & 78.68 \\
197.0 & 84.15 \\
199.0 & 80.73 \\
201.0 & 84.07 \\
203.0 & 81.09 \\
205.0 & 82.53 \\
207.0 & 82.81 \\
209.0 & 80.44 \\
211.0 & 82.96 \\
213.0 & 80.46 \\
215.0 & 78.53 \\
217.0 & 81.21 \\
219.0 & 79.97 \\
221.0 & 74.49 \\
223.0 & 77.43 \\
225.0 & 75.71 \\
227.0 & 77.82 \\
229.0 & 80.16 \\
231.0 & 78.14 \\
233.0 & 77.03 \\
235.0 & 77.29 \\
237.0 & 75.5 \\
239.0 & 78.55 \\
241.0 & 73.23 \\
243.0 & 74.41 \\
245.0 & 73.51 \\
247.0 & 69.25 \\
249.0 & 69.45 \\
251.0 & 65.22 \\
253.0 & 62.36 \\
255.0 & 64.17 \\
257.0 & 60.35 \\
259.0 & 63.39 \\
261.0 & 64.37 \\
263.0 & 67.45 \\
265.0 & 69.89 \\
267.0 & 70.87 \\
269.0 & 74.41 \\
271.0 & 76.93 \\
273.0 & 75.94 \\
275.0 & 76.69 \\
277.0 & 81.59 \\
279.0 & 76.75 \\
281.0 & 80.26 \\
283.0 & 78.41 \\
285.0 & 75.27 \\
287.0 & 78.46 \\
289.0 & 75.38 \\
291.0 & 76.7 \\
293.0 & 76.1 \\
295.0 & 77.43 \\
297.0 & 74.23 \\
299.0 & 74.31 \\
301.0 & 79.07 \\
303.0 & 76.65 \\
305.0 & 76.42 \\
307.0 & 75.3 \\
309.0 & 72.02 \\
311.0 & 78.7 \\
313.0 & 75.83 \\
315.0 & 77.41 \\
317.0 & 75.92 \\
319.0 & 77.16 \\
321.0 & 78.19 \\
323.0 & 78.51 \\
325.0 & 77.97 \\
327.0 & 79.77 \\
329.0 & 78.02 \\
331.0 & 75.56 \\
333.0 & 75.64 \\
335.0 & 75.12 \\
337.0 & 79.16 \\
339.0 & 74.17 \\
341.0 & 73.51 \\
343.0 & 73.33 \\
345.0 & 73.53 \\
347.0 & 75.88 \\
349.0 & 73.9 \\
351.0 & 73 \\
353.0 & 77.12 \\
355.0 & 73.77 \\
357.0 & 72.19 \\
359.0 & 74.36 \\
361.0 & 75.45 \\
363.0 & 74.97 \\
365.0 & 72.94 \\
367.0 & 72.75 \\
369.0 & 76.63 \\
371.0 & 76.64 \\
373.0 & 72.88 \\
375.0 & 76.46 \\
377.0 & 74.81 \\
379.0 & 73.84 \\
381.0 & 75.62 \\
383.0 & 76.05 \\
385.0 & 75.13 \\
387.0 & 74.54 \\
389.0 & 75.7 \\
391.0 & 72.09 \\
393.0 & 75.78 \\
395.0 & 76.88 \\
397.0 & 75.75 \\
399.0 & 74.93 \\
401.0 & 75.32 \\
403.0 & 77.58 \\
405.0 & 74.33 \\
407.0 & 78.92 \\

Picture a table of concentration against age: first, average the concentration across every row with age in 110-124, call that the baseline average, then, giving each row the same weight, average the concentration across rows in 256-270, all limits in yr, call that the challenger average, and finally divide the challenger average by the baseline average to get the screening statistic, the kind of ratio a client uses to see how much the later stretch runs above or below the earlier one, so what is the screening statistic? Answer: 0.71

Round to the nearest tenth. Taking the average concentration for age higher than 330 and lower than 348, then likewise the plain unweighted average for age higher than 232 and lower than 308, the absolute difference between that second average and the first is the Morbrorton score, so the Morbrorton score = 1.6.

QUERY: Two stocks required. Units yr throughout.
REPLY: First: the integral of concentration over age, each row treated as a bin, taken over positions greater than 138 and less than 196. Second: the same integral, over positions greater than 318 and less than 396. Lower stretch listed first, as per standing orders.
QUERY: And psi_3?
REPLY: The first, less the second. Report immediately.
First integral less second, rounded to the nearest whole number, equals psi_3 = -1376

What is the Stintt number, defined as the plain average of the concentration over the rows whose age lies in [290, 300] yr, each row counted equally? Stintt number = 76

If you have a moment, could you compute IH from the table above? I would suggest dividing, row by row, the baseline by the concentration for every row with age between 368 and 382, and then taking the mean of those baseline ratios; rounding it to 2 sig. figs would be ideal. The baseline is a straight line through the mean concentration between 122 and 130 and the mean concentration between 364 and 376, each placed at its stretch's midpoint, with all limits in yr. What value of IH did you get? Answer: 0.99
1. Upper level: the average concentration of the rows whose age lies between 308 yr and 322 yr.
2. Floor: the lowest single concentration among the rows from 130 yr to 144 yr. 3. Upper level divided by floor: 0.92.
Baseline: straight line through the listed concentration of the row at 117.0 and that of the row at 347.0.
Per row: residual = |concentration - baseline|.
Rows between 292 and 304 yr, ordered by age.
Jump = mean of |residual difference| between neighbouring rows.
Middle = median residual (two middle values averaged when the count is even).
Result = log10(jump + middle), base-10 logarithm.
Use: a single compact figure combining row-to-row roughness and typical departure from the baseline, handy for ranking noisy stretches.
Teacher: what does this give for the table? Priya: 0.8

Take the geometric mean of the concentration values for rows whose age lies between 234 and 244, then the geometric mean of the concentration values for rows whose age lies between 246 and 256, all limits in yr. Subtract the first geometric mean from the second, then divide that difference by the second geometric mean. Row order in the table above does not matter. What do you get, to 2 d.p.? -0.15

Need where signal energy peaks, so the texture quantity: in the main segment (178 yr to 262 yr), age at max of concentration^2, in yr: 197.0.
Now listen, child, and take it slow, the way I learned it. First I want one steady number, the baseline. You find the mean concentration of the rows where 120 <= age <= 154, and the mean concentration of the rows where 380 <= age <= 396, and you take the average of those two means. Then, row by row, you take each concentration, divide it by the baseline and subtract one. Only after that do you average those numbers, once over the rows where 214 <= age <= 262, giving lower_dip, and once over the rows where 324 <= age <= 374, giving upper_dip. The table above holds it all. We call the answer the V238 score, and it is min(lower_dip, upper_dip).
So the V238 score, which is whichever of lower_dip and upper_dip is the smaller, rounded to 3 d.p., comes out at -0.082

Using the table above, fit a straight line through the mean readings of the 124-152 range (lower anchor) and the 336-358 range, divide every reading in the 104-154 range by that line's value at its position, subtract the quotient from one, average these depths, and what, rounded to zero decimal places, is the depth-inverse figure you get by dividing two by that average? -75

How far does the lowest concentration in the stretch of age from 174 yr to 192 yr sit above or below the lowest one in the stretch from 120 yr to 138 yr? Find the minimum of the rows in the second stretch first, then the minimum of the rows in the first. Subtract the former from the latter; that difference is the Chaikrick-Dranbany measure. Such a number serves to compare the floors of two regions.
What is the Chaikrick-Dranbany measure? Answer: -7.5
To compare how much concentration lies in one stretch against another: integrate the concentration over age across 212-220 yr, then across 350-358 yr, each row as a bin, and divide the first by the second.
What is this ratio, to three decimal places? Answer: 1.081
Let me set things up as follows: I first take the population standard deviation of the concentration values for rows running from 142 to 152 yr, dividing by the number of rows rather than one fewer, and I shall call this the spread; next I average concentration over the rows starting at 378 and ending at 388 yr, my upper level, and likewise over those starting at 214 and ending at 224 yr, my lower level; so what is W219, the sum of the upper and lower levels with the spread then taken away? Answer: 148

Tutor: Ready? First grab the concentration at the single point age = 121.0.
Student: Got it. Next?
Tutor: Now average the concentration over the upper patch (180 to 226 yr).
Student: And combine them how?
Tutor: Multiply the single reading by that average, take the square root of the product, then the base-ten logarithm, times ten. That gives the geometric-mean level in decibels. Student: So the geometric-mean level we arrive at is 19.4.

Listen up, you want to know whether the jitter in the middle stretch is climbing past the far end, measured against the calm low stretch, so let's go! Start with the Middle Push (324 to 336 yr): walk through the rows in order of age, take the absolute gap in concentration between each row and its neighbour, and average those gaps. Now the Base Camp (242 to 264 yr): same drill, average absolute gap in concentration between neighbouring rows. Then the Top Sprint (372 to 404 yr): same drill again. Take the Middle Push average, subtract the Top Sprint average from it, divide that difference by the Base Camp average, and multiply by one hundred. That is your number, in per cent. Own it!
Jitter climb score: -11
